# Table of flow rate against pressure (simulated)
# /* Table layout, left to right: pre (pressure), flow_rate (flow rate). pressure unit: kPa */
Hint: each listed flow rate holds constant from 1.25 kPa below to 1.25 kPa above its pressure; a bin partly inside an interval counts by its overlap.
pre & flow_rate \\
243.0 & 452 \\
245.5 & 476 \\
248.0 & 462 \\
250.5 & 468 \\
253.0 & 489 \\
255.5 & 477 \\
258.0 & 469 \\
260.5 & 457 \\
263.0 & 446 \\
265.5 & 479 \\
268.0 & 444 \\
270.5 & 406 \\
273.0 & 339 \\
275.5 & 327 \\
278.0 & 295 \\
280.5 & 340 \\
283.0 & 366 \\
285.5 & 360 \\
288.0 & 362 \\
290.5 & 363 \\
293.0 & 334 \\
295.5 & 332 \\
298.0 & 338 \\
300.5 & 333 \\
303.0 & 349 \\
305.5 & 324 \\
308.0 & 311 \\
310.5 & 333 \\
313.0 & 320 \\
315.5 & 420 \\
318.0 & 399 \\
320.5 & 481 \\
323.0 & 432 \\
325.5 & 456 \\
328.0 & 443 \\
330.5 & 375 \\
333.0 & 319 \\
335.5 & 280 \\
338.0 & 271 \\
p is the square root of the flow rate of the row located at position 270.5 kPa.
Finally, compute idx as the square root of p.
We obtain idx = 4.49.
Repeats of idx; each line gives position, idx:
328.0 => 4.59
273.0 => 4.29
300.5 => 4.27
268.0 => 4.59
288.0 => 4.36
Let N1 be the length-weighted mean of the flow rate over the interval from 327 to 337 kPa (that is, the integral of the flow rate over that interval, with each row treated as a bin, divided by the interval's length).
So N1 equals 350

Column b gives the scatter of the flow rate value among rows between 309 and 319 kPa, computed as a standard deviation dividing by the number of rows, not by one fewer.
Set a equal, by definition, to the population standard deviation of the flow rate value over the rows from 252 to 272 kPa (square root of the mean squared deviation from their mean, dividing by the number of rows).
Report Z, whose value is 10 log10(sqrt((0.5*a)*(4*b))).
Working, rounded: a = 25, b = 42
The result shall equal 17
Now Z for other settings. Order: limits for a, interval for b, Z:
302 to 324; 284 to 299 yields 16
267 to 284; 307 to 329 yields 19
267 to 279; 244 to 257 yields 15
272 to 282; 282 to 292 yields 9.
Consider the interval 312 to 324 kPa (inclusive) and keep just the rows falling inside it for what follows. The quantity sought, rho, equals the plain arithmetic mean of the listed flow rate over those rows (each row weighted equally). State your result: 410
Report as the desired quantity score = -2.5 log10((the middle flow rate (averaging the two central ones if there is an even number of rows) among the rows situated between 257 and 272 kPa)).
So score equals -6.64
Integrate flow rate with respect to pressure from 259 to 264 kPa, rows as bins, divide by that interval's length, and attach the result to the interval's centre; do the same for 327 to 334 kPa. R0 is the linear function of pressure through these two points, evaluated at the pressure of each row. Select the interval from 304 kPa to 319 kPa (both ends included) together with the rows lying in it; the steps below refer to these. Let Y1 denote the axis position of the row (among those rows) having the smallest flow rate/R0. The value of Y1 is 308.0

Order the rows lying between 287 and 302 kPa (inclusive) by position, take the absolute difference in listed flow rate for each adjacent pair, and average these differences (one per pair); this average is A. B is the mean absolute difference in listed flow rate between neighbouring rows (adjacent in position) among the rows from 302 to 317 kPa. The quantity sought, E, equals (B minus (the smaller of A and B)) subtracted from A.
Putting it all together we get -17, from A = 9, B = 35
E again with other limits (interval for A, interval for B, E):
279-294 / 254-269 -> 6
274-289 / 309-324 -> -9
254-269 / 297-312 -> 20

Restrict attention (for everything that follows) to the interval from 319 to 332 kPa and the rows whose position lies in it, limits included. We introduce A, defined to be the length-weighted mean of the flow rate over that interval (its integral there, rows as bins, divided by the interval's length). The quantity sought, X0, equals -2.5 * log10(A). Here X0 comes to -6.59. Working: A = 434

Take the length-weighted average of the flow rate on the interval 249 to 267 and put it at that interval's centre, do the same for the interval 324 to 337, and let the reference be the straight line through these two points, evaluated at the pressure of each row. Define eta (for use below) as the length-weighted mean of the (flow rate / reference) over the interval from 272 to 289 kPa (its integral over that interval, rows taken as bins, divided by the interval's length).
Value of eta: 0.78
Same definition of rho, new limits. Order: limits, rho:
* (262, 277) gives 407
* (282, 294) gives 357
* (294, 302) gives 334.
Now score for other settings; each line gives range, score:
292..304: -6.31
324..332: -6.62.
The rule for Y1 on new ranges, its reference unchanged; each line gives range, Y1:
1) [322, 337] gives 335.5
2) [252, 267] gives 263.0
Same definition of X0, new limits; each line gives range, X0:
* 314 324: -6.58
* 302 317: -6.34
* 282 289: -6.40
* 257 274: -6.60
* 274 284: -6.30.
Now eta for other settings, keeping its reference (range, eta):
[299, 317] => 0.85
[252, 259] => 1.01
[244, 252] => 0.97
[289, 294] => 0.82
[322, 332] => 1.12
